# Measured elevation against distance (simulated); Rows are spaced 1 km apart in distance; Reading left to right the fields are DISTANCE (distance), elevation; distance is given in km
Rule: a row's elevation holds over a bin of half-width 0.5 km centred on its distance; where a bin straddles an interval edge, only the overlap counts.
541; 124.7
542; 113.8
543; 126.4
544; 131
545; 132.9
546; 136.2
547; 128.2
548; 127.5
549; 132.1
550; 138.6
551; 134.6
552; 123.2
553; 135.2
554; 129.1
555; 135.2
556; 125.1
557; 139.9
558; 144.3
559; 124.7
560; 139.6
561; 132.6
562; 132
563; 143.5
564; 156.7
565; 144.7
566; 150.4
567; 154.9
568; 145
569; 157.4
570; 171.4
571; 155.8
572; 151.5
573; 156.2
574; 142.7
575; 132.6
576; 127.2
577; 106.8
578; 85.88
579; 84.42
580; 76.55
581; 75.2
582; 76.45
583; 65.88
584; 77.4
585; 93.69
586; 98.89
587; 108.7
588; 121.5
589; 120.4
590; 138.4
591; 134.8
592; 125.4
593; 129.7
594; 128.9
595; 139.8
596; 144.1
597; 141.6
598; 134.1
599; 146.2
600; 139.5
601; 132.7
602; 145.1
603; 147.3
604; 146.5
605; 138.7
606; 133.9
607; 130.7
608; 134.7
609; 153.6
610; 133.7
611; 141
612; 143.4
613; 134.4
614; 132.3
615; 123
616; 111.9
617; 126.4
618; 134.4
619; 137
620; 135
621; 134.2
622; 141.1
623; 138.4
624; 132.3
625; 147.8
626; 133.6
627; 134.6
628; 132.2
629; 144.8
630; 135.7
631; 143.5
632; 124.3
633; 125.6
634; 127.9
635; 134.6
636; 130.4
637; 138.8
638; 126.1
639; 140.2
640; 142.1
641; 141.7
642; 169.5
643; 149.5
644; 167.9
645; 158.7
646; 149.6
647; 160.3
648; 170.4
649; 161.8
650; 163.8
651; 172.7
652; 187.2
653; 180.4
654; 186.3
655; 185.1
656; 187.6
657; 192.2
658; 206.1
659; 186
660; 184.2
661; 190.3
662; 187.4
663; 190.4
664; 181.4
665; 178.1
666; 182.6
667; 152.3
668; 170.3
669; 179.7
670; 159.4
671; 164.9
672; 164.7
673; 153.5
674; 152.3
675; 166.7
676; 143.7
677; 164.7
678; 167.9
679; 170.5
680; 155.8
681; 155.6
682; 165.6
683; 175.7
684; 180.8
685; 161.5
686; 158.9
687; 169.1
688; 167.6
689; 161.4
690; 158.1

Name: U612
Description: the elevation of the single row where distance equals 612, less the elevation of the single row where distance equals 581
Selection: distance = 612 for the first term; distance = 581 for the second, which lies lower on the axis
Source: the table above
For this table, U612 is 68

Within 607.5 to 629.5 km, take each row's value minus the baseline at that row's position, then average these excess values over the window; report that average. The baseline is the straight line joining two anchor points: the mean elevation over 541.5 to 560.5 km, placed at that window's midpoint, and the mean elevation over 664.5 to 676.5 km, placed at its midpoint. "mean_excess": -14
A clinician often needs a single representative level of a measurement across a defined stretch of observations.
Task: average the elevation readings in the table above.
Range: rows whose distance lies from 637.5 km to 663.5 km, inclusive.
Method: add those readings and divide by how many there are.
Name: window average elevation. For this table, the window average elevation 171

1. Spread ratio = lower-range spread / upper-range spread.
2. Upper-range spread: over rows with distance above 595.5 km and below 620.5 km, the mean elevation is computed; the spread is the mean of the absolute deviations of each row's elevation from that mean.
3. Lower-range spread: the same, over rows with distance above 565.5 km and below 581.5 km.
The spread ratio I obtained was 4.2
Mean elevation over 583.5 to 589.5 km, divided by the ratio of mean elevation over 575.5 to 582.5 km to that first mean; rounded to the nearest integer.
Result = 118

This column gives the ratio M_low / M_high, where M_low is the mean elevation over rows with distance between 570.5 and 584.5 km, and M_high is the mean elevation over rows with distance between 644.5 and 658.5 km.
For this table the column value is 0.62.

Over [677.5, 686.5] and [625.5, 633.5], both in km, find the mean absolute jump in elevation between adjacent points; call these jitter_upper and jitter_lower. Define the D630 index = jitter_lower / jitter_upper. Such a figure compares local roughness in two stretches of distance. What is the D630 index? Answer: 0.94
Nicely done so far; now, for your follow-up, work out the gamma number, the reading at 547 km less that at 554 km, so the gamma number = -1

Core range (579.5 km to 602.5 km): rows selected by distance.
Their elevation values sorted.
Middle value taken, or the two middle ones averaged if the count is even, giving 129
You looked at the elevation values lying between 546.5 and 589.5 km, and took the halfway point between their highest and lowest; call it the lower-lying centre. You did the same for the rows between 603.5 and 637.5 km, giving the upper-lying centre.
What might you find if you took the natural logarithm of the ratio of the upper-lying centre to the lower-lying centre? 0.11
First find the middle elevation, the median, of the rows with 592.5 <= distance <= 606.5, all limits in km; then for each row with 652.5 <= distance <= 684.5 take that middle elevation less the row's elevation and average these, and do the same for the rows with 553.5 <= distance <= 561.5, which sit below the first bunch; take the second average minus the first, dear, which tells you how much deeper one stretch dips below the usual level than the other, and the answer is 40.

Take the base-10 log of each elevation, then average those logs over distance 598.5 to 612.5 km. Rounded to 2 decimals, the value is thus 2.15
